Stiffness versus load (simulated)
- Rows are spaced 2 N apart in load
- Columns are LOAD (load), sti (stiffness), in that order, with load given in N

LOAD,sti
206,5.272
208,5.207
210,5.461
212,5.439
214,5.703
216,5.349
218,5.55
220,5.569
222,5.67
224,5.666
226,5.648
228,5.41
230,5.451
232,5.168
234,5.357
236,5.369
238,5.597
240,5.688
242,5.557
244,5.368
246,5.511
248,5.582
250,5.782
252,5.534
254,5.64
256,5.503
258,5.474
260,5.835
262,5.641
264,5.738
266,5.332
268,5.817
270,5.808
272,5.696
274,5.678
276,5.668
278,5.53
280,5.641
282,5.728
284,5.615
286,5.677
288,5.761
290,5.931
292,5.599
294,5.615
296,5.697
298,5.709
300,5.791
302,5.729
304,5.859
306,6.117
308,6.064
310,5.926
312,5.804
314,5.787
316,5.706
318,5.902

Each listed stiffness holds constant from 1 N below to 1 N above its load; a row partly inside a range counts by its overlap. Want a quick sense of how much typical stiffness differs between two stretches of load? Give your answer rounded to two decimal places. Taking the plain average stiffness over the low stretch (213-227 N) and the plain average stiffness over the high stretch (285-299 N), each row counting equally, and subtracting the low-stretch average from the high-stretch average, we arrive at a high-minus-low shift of 0.12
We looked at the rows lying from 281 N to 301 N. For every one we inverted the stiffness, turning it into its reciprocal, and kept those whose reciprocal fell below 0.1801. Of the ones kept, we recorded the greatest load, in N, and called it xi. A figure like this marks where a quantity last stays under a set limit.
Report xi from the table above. 300 N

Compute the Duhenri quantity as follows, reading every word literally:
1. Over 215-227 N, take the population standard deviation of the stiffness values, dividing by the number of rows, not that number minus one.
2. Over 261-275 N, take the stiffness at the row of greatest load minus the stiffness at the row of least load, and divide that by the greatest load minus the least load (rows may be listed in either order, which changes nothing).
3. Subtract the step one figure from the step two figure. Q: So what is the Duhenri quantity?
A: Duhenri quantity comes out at -0.11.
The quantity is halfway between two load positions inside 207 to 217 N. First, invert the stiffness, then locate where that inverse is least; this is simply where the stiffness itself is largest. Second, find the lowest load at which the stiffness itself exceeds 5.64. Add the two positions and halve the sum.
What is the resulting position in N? 214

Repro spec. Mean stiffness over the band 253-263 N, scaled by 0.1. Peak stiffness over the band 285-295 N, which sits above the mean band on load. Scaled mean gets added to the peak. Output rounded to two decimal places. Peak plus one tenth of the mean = 6.49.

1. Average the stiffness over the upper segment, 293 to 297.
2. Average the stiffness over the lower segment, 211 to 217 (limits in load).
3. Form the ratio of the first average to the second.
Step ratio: 1.029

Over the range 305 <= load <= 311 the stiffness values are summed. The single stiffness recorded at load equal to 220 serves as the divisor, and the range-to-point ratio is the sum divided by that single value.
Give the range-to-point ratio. 3.3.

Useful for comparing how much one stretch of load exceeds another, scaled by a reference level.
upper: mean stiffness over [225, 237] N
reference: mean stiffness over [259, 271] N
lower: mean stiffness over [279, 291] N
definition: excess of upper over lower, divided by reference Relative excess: -0.06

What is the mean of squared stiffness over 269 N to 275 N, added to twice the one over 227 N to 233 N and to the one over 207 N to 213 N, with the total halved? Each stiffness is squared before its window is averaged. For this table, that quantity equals 59.4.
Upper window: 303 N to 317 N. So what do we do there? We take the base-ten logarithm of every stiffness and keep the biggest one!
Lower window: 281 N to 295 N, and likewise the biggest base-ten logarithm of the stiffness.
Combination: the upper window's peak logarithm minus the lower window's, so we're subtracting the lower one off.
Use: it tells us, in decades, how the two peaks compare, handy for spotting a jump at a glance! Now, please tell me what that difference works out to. 0.013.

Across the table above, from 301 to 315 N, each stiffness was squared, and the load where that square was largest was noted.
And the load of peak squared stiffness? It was 306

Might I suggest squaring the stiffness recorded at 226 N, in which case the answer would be 31.9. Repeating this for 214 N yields 32.5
